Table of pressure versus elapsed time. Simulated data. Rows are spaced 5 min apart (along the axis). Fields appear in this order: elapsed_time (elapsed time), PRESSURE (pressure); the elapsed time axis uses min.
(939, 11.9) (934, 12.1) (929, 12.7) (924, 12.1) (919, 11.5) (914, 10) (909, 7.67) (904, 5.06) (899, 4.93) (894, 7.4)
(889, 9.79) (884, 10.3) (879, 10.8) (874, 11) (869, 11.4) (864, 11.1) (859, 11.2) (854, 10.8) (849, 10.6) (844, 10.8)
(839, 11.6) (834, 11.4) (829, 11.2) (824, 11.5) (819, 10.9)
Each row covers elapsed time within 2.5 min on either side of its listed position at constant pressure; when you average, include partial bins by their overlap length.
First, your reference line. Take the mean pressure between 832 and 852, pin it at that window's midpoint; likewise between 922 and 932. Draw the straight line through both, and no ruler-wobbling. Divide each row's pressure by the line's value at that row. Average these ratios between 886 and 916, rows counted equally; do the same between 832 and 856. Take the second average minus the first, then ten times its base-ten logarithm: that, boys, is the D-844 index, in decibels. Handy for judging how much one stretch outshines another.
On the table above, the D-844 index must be -4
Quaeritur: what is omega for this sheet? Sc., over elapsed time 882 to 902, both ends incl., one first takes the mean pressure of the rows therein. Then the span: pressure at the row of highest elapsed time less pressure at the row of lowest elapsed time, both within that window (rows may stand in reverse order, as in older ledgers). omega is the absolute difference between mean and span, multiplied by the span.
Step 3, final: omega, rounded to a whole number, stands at -72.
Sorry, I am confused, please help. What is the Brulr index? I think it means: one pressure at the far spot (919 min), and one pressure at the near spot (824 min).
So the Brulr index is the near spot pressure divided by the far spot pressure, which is 1.00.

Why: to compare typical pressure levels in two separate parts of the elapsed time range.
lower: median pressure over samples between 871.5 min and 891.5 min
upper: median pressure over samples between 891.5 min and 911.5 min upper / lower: 0.59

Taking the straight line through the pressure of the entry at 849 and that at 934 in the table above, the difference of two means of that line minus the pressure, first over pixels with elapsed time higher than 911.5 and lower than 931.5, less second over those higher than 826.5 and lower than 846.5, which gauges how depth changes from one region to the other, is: 1.2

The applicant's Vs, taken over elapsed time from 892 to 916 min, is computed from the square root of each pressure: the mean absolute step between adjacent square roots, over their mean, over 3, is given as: 0.046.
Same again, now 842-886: 0.004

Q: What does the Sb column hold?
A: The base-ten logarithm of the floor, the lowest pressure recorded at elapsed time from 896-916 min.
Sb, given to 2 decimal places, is 0.69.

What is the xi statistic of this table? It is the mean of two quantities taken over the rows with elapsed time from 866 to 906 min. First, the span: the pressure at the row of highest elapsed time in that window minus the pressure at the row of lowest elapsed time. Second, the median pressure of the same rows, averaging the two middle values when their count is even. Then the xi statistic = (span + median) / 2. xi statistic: 1.9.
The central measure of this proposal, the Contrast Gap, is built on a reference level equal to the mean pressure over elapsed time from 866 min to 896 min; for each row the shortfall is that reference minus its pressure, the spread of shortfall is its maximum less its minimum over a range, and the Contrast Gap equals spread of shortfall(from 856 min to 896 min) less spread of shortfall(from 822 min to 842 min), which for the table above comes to 3.6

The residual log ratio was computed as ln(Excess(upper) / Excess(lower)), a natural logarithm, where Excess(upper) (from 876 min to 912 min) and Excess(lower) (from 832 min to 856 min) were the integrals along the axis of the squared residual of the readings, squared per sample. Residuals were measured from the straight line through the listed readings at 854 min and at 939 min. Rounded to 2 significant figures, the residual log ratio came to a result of 4.2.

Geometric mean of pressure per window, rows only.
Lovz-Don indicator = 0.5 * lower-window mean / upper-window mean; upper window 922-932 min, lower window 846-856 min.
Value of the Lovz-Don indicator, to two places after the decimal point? 0.43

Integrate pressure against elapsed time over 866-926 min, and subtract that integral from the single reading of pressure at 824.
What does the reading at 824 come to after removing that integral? -548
